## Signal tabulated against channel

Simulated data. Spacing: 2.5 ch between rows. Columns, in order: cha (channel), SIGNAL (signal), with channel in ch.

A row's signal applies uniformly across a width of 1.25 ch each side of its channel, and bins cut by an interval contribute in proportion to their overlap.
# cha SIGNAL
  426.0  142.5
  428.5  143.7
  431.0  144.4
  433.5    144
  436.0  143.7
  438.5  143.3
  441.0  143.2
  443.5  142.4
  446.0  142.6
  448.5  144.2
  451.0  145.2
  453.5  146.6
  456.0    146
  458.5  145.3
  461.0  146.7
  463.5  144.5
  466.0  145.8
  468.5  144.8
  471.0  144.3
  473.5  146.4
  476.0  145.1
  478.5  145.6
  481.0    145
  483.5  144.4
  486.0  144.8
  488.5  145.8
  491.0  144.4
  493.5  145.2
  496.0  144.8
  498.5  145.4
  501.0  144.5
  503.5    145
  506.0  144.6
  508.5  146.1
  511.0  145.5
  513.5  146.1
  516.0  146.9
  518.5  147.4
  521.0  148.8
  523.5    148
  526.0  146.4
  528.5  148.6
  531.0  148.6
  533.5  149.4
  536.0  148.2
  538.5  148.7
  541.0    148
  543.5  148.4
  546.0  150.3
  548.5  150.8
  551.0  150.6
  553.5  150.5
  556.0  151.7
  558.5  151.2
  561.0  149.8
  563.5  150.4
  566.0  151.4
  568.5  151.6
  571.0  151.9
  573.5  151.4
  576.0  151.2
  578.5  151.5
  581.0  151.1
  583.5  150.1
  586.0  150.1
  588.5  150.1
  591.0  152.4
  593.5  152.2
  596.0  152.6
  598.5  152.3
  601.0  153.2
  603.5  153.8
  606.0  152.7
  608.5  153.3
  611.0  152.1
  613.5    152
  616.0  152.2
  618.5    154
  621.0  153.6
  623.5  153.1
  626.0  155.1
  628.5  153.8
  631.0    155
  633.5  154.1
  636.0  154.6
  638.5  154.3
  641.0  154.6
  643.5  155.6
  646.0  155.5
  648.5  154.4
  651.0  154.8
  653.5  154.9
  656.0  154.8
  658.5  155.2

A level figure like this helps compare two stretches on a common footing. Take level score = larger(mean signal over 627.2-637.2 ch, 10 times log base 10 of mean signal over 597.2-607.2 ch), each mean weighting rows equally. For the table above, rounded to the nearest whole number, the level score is 154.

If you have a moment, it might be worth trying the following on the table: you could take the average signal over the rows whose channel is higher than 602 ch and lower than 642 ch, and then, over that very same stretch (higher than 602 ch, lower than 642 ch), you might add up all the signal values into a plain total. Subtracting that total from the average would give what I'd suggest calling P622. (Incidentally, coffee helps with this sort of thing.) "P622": -2305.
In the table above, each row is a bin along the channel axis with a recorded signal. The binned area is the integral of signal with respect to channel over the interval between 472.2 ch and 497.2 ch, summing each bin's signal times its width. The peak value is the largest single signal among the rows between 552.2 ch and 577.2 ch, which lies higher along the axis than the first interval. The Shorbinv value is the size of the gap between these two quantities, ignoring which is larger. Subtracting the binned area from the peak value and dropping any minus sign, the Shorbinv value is 3477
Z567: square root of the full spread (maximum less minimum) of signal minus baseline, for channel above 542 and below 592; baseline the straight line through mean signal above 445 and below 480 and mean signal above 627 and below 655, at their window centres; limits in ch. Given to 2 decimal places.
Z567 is 1.82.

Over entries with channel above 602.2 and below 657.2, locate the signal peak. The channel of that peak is 643.5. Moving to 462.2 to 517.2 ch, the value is 516.0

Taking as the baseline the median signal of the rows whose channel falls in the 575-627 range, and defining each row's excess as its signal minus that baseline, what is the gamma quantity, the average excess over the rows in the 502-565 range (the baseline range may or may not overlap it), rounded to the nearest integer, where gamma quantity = -4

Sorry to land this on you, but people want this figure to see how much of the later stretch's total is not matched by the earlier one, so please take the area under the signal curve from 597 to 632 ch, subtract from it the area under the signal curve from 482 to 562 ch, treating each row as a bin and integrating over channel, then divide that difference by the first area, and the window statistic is -1.2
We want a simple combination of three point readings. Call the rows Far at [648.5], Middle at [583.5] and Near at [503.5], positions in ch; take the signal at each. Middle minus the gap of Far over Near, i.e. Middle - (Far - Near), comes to 141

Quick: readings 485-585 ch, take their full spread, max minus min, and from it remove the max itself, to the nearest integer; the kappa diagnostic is -144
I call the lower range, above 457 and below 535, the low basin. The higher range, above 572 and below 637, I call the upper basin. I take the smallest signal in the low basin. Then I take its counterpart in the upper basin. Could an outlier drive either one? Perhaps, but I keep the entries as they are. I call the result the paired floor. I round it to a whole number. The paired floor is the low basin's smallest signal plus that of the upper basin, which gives 294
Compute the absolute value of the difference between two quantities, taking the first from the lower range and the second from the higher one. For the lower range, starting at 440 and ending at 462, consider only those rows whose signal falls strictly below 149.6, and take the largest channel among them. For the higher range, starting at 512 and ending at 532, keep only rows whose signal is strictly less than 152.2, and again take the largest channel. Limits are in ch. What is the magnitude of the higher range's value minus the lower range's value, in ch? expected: 70.0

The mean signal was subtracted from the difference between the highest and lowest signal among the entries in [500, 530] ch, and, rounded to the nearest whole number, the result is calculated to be -142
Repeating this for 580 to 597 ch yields -149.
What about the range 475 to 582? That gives -141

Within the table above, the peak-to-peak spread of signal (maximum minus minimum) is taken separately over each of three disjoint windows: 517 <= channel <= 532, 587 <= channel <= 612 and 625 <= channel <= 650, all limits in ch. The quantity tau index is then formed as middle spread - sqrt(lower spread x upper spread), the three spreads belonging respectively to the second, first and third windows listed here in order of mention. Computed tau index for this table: 1.6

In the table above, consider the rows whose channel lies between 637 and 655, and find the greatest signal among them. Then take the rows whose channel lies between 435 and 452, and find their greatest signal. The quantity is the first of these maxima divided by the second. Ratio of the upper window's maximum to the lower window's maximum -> 1.07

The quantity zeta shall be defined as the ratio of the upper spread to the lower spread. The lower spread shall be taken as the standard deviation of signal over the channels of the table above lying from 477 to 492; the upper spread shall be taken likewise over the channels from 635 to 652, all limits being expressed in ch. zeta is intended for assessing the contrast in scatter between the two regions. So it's 0.9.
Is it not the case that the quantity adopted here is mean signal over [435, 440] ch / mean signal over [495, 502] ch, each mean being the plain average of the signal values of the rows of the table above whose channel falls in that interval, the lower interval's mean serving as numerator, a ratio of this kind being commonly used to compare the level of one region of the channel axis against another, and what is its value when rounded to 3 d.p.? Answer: 0.990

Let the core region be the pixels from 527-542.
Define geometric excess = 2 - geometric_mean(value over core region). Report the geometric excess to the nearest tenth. -146.6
